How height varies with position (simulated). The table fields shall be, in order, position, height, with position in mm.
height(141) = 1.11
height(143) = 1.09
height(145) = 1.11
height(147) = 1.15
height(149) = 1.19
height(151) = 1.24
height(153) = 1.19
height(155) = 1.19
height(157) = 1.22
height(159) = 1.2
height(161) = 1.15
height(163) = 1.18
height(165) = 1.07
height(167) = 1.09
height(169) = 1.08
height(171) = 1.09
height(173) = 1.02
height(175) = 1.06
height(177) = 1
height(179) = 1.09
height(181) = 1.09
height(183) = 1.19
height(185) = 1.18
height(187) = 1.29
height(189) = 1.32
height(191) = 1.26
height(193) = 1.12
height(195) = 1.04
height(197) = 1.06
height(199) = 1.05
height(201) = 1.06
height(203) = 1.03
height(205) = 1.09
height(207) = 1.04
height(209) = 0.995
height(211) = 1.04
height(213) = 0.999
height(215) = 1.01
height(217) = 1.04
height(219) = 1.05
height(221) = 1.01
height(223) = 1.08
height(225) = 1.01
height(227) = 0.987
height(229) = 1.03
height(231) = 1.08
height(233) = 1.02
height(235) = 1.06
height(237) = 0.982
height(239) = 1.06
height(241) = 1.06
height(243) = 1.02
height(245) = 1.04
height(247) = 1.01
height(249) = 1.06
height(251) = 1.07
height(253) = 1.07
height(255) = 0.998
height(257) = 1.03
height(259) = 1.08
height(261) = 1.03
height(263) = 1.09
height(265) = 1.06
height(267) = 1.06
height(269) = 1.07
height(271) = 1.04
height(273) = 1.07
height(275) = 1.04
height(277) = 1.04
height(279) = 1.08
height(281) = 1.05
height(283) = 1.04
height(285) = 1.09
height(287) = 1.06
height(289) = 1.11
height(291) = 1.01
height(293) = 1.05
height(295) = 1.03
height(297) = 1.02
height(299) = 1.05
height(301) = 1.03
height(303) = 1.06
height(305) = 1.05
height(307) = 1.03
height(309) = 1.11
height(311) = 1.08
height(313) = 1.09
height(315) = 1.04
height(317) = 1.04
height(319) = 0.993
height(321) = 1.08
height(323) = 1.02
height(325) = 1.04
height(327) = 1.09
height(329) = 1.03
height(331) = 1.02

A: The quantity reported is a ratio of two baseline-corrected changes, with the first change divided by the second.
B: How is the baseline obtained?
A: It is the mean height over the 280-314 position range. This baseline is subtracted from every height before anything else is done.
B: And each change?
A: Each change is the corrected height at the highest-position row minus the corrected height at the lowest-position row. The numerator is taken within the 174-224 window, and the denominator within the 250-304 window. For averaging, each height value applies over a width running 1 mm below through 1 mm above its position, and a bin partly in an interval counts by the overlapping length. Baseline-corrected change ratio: -2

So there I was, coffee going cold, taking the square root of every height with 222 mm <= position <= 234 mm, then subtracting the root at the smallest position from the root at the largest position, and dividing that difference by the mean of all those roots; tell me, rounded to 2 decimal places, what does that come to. -0.03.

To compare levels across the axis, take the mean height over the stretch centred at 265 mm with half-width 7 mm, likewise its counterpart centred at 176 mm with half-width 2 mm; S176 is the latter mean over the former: 0.97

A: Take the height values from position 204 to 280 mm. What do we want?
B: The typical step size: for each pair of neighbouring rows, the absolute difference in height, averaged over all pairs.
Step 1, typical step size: 0.037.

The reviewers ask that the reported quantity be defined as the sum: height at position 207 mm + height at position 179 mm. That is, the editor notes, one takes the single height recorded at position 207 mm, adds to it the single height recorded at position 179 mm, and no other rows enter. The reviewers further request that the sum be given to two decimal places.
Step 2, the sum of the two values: 2.13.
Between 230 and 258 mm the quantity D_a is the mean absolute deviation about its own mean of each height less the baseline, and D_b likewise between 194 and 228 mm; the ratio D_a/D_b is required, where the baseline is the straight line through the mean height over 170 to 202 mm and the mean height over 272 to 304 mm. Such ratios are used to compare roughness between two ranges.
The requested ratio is 1.15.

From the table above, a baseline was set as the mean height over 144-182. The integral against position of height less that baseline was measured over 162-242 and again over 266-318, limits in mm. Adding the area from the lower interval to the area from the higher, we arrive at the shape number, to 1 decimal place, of -7.8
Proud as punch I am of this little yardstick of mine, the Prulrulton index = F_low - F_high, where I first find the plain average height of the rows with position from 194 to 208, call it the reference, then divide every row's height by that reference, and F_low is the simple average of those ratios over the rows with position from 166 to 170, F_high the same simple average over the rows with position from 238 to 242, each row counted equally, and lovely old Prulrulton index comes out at 0.024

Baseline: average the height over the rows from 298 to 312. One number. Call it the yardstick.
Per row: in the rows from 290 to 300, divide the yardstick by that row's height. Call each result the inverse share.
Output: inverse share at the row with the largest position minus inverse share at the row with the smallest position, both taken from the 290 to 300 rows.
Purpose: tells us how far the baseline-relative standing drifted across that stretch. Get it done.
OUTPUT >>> -0.04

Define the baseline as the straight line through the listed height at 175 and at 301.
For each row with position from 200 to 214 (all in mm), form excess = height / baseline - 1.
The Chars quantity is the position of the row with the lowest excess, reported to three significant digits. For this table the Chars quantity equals 209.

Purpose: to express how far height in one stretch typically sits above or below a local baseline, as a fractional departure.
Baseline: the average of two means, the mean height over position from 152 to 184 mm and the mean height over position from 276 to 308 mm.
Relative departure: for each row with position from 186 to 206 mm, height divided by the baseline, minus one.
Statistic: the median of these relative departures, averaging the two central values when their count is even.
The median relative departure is -0.01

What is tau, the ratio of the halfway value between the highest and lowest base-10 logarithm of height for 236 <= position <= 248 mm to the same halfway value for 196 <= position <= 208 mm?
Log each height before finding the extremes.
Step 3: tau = 0.35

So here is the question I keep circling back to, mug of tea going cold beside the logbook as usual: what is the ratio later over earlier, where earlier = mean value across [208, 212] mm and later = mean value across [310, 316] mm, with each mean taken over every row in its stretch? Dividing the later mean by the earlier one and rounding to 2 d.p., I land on 1.05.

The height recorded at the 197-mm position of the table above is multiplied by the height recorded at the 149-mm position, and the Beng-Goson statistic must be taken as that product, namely 1.26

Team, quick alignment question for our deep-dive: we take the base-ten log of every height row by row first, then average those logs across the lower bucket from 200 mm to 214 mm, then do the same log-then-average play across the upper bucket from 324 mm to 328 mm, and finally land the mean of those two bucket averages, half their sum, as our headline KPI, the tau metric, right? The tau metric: 0.021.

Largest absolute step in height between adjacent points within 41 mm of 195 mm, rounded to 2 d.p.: 0.14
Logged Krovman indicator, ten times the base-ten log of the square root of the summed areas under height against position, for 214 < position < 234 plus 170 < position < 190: 8.18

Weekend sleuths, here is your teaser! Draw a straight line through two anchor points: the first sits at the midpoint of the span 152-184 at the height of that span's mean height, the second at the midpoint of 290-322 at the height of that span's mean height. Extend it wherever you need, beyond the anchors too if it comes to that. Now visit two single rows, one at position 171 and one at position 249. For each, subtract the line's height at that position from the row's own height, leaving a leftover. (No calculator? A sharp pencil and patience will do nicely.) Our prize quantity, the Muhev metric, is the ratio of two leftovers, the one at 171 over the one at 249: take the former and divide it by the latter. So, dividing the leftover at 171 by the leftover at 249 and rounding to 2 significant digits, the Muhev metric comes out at 1.6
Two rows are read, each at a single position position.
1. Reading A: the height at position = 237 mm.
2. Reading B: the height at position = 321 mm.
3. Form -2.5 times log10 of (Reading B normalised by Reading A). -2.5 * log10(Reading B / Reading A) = -0.10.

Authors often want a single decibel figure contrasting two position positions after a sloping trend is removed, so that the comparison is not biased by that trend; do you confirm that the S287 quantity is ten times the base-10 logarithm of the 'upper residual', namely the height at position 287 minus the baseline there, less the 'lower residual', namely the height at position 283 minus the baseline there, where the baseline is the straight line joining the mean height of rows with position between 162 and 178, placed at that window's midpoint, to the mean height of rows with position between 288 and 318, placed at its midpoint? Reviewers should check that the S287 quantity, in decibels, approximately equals -16.9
